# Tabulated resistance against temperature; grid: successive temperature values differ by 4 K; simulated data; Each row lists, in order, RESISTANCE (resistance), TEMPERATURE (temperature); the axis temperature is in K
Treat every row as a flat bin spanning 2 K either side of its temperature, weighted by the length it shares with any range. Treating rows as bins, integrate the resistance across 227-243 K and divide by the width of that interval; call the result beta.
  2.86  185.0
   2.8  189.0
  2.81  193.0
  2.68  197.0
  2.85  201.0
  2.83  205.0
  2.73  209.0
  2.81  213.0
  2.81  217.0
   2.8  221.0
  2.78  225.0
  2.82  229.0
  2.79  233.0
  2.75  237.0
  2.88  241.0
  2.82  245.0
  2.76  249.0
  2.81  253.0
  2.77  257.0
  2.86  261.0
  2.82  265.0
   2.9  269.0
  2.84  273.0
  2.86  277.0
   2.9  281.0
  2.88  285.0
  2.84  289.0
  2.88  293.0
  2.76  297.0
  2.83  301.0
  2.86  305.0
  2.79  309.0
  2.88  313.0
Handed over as 2.81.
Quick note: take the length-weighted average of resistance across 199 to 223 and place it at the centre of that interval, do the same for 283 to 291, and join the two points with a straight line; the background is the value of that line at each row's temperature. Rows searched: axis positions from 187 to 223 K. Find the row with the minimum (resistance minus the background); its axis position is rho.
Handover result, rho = 197.0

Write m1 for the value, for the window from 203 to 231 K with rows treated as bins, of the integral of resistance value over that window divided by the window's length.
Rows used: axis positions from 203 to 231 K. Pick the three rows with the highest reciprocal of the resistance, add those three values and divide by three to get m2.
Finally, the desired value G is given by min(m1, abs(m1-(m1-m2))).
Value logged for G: 0.361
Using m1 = 2.80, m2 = 0.361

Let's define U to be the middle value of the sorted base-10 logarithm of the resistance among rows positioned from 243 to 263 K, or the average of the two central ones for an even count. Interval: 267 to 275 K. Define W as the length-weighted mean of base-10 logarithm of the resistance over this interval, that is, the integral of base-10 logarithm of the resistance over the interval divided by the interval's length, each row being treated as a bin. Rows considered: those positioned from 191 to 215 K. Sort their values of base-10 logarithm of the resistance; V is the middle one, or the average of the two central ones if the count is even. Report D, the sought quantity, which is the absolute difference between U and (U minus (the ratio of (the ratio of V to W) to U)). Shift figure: 2.18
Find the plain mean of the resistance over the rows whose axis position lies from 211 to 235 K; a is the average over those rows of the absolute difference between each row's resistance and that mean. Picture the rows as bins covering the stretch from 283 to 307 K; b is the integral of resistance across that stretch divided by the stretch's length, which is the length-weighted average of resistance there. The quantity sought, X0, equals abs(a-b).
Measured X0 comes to 2.83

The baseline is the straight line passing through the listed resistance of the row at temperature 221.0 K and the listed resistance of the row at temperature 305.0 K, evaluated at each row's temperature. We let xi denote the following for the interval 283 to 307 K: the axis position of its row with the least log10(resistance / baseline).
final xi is 297.0 K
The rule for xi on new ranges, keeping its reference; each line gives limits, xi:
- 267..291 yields 289.0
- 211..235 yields 225.0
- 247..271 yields 249.0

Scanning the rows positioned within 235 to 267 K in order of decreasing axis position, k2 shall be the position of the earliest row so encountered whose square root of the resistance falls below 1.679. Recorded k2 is 257.0 K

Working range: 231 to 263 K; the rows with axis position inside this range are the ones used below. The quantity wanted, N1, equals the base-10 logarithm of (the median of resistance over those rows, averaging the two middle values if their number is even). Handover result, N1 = 0.447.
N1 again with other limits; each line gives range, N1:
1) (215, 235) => 0.447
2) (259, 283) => 0.456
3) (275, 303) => 0.456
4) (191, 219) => 0.449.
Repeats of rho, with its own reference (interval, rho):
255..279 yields 257.0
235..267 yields 237.0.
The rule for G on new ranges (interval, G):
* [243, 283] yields 0.360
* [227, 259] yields 0.362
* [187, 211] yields 0.366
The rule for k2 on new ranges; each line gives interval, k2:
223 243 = 237.0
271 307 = 297.0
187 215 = 213.0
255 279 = 257.0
